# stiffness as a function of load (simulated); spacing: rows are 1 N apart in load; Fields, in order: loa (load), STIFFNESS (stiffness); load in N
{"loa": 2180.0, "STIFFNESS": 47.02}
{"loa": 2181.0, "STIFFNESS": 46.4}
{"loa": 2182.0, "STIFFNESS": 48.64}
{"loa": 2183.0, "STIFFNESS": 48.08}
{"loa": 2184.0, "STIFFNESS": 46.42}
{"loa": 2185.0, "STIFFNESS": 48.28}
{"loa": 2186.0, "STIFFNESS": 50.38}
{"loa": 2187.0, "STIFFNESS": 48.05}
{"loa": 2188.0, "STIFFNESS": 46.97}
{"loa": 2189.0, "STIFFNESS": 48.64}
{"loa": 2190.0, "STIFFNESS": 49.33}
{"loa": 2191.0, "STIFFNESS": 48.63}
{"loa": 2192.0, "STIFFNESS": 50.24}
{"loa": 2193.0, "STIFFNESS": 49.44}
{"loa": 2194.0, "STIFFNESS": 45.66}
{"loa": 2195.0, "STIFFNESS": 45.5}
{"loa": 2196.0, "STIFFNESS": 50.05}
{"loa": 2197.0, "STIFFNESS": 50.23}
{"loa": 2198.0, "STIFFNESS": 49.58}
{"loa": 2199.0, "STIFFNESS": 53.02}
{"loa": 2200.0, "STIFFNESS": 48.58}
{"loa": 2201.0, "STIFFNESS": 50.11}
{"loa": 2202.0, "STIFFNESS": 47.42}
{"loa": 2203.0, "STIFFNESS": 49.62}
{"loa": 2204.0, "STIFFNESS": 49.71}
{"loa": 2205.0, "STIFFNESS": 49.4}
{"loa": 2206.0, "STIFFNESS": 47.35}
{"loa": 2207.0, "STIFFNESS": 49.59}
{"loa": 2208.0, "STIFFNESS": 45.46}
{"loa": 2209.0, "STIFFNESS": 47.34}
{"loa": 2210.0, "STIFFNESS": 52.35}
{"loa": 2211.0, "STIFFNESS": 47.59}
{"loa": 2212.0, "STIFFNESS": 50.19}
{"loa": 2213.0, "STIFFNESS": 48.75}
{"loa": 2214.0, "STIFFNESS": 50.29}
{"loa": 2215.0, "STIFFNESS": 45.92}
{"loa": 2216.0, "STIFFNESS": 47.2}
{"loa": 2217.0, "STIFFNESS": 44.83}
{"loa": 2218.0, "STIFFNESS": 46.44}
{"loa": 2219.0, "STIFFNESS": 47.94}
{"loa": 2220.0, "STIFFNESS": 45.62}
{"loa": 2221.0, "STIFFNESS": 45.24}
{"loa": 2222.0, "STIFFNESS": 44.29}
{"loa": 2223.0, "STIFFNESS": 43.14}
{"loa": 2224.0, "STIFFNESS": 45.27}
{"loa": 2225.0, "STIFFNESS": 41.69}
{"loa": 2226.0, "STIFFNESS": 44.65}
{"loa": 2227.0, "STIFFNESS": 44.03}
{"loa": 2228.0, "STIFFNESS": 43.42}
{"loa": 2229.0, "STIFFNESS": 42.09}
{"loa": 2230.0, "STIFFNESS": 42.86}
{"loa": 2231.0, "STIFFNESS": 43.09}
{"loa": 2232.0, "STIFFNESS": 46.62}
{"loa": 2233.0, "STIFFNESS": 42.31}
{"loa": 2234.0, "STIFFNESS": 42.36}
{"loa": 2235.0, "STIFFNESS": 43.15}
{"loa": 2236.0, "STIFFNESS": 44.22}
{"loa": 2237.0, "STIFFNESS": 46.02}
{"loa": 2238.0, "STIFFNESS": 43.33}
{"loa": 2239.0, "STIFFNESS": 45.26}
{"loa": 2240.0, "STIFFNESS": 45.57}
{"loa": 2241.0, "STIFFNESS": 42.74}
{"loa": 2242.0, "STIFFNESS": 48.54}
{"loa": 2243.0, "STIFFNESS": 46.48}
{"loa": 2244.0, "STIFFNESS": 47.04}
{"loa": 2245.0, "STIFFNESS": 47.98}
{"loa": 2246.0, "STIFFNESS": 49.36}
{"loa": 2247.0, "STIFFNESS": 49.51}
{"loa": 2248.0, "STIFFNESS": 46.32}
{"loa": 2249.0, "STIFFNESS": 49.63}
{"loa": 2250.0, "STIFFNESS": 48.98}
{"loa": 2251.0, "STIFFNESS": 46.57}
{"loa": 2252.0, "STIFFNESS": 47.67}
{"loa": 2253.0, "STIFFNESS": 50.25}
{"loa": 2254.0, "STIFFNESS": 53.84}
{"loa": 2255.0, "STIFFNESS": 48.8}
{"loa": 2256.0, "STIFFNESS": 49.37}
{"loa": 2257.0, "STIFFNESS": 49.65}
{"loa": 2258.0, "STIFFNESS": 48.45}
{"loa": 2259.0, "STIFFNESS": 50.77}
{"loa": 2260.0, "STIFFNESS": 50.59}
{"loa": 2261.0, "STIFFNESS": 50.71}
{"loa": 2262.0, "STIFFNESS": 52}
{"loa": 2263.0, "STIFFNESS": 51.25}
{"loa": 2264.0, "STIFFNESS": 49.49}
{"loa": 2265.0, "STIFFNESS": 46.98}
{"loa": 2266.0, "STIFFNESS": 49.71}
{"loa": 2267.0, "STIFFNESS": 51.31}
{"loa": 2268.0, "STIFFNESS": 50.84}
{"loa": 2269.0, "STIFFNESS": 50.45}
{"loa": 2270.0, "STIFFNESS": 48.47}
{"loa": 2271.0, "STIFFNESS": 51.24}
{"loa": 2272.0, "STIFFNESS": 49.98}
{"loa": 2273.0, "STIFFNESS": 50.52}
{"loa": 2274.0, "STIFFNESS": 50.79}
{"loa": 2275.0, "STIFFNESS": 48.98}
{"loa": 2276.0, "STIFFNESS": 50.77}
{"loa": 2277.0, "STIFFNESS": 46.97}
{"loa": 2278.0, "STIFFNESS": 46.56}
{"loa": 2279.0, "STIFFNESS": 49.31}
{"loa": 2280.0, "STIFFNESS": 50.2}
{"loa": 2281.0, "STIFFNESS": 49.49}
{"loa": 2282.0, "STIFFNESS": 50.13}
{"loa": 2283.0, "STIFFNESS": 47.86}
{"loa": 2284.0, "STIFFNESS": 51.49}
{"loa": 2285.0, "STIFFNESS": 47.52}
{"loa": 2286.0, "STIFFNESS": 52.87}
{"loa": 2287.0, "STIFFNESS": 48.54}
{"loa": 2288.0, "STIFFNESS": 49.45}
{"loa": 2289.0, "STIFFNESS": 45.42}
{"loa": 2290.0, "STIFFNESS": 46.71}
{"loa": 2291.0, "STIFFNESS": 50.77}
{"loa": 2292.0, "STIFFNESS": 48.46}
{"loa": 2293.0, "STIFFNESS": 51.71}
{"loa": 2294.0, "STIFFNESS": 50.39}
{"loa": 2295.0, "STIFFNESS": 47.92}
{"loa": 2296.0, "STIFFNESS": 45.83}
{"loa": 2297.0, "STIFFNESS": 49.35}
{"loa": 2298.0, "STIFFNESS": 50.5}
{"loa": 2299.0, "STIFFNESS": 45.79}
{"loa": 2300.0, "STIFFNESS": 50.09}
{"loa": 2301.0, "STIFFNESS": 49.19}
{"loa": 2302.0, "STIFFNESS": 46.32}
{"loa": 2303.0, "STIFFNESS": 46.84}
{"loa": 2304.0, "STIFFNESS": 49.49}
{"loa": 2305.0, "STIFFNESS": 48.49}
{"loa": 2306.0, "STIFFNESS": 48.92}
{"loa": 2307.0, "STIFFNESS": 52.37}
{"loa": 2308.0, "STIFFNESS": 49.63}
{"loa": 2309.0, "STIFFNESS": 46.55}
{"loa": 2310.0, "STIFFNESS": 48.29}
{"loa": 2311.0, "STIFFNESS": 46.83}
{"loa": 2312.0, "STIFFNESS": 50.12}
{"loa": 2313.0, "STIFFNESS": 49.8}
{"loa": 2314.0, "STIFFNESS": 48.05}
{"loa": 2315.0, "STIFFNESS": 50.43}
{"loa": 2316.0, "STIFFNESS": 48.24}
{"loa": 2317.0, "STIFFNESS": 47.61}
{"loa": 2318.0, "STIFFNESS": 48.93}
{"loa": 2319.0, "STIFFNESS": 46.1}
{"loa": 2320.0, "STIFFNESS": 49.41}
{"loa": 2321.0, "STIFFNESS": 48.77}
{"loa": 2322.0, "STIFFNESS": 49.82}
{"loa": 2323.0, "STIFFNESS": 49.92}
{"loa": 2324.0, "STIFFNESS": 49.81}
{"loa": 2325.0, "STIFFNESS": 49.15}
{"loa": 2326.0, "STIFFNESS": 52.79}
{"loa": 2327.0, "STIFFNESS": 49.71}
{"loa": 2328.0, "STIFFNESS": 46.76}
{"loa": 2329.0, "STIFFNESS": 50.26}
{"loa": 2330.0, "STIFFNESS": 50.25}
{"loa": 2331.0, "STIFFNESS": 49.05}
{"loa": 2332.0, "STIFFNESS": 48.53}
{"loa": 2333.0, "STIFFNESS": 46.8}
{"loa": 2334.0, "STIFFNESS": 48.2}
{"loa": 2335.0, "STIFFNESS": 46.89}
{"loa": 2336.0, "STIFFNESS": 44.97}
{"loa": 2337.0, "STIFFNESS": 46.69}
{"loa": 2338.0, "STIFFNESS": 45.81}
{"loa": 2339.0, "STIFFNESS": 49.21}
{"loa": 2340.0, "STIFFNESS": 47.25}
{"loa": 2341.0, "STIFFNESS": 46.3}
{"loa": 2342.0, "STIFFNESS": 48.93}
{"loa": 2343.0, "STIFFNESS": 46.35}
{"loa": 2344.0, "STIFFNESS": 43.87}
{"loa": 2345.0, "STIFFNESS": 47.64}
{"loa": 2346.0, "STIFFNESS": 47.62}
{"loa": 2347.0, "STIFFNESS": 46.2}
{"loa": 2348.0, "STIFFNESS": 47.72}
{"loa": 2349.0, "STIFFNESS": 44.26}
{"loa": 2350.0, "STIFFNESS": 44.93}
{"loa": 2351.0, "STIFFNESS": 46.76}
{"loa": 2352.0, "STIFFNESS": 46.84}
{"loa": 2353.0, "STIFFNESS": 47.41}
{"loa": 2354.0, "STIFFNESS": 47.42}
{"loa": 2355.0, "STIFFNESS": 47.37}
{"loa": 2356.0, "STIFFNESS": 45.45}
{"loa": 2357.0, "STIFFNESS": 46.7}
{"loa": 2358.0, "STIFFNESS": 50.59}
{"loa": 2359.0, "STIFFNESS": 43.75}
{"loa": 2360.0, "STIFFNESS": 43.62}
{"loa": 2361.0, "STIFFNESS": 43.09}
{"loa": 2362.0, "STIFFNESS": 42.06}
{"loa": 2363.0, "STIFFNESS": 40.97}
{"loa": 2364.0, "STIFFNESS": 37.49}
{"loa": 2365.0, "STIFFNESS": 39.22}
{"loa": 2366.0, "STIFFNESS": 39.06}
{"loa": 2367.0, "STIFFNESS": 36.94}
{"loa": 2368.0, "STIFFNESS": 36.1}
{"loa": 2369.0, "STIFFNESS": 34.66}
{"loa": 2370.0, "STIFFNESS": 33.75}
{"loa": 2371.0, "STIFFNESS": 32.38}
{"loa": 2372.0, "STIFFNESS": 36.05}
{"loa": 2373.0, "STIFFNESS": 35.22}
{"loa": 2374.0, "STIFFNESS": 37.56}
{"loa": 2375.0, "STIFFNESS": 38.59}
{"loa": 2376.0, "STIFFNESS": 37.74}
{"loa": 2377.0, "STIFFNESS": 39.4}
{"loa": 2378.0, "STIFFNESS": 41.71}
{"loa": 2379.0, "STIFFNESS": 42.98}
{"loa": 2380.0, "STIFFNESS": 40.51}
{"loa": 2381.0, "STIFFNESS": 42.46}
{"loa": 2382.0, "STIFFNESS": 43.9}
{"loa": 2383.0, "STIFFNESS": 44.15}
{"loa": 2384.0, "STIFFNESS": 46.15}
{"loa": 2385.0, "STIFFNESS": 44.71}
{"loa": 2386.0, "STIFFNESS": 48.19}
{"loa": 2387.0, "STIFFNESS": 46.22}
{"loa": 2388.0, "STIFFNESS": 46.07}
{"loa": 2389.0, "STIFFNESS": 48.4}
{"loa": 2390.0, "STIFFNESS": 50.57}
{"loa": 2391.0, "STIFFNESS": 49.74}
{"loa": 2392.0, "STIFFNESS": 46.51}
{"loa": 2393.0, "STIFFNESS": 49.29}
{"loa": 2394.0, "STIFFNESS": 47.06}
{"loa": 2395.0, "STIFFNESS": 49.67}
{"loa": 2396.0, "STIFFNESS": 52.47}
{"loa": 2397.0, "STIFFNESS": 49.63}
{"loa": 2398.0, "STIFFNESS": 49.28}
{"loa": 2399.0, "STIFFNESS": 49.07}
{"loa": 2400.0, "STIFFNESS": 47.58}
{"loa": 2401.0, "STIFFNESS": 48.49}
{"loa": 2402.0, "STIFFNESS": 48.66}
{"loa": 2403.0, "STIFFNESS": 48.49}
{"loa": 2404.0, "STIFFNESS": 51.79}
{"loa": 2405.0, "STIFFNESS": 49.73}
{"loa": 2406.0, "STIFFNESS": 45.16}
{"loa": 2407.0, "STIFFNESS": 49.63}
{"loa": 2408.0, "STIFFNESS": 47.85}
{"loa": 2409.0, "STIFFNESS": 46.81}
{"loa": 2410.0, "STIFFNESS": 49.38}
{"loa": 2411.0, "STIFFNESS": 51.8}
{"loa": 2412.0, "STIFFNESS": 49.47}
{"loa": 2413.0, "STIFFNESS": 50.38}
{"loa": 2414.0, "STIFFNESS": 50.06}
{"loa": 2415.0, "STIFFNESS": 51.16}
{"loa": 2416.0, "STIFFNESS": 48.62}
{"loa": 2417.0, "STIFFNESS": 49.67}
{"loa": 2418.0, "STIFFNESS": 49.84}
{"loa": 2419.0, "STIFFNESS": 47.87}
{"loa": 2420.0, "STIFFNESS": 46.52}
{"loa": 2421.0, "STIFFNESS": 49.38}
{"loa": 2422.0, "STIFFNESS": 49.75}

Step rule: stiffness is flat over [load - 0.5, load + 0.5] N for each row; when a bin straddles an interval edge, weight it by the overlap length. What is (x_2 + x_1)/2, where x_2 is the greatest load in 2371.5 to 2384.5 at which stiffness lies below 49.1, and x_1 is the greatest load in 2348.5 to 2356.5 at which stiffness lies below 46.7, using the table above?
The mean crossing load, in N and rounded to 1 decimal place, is 2370.0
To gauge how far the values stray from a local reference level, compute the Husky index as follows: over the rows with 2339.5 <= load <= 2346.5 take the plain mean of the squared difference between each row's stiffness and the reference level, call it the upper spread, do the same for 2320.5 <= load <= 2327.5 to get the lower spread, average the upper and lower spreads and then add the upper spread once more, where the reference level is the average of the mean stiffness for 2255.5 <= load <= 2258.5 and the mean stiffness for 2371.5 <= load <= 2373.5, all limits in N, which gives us 63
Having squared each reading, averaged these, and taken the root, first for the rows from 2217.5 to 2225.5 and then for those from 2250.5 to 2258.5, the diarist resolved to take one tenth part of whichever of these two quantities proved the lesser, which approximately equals 4.5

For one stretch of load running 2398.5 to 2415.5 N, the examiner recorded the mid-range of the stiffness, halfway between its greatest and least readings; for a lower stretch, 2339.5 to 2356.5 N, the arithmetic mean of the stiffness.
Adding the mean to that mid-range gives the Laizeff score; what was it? 95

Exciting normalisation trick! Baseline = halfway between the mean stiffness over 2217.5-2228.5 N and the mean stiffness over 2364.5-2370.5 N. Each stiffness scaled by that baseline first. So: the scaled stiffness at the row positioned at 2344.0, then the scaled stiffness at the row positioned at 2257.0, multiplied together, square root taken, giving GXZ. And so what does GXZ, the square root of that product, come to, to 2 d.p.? 1.15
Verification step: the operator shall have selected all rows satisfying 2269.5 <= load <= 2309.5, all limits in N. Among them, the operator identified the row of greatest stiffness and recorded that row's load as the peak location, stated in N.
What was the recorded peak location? 2286.0 N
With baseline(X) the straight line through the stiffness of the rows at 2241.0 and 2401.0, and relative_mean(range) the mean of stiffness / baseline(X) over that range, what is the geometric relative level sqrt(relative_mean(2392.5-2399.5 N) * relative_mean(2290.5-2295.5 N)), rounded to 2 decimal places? 1.07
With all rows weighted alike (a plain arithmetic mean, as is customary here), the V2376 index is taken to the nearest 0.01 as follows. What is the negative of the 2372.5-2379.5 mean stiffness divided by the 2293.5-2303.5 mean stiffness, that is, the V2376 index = -0.81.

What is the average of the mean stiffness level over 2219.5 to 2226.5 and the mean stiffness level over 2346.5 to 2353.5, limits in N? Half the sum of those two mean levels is 45.3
